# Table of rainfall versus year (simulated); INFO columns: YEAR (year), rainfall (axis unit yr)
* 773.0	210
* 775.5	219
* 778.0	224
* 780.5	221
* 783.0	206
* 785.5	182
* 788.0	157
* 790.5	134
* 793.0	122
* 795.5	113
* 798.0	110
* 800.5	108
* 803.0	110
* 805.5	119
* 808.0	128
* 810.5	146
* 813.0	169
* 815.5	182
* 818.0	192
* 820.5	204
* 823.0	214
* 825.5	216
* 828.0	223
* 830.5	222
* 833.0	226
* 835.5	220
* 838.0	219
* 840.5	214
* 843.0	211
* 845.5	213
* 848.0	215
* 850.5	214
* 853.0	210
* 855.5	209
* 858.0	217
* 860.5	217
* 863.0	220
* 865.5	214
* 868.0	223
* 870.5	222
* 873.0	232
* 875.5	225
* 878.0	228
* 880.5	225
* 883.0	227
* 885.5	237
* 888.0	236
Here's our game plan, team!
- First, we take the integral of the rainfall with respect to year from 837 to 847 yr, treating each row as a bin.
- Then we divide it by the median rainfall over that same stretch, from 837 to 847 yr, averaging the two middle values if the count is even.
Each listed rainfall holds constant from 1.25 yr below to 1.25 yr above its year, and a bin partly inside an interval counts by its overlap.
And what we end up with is 10.0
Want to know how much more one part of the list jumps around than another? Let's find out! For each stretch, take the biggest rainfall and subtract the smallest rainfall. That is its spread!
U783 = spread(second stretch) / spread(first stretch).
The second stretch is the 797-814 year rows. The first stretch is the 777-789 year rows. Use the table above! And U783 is 0.9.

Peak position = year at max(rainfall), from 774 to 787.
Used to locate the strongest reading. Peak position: 778.0 yr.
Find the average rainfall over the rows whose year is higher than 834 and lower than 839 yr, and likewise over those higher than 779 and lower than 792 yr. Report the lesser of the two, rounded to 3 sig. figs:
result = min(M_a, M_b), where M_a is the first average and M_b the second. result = 180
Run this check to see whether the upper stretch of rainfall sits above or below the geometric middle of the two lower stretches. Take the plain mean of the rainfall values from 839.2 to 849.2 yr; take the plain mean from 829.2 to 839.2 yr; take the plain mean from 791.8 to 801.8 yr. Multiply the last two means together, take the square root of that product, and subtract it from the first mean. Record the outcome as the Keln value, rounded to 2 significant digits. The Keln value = 55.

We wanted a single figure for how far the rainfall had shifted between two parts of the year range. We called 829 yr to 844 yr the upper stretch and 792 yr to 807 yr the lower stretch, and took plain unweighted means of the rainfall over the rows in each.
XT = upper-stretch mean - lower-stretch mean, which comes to 105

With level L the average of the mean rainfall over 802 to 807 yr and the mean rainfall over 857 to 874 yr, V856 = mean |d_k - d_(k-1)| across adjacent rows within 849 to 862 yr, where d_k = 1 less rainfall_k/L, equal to 0.019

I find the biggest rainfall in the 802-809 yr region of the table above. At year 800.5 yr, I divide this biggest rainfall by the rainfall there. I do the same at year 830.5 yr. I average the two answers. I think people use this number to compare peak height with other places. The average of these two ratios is 0.88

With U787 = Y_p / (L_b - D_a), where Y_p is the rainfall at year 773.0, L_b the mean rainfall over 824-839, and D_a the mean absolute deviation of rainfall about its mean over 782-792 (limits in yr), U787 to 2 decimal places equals 1.07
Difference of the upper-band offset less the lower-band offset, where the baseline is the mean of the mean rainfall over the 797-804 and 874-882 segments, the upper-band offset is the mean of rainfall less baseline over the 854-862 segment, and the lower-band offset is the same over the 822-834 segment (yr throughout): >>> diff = -6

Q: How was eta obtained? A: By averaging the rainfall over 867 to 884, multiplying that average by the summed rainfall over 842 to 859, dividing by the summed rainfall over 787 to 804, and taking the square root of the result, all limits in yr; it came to 19.9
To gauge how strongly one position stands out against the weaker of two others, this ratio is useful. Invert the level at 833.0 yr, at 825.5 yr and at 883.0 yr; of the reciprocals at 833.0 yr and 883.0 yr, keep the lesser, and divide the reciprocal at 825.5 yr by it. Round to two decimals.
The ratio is 1.05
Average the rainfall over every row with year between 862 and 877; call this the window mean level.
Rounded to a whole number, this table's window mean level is 223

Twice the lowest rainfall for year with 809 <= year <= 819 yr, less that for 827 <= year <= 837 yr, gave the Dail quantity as 72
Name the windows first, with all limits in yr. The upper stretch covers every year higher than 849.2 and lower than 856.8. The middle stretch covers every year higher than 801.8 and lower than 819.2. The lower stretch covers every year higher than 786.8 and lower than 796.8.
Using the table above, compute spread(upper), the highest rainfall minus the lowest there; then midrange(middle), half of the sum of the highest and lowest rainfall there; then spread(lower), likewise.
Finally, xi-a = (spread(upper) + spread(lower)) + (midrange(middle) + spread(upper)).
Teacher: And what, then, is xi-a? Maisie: 205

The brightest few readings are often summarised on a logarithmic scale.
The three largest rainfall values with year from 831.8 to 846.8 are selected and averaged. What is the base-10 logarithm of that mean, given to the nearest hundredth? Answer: 2.35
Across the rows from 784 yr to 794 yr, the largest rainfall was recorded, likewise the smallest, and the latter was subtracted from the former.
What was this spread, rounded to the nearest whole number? 60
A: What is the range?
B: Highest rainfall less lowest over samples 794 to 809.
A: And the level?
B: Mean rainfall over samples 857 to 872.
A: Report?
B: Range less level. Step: -199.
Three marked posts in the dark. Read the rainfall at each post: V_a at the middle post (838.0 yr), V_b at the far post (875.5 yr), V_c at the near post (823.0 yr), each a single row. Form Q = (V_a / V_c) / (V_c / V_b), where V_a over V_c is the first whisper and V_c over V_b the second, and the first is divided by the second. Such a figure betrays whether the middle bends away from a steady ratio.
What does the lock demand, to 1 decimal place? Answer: 1.1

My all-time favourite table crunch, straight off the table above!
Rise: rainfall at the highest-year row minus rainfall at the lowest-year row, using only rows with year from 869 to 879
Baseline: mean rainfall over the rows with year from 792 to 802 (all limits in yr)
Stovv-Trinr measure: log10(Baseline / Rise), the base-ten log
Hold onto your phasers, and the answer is 1.3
